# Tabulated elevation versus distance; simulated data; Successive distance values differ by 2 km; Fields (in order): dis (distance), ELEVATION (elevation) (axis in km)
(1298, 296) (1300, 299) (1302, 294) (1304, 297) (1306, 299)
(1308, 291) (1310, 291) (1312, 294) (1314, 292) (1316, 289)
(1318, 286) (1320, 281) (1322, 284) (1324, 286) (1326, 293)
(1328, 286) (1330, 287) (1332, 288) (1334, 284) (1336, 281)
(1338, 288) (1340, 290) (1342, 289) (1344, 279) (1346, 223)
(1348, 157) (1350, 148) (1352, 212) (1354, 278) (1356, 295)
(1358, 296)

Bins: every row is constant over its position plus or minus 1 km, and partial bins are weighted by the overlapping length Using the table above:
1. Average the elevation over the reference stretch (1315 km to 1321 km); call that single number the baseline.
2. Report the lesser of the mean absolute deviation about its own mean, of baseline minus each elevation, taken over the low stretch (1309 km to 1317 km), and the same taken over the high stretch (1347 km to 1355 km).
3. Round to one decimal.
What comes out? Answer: 1.5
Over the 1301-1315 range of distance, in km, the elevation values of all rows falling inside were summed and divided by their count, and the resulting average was 294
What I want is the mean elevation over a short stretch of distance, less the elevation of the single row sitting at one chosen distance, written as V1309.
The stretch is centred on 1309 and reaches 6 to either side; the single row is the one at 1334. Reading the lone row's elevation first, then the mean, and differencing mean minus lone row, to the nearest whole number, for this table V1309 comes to 10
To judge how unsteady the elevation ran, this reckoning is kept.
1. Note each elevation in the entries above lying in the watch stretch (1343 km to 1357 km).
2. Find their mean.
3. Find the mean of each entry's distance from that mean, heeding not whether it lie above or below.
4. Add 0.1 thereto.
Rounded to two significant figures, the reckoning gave 49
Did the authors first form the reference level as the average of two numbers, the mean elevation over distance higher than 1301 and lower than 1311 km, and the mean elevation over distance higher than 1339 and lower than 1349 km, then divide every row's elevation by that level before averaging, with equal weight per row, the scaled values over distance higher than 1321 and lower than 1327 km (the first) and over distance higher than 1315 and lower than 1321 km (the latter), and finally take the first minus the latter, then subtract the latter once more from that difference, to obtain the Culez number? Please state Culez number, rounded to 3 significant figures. -1.04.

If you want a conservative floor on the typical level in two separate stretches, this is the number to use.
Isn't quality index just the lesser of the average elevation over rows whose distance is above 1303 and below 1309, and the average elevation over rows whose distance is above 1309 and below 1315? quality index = 292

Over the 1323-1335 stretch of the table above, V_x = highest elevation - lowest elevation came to 9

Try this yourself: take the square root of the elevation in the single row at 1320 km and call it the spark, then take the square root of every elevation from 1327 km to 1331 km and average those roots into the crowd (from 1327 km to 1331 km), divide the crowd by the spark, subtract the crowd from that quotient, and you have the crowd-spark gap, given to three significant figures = -15.9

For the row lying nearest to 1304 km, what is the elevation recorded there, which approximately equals 297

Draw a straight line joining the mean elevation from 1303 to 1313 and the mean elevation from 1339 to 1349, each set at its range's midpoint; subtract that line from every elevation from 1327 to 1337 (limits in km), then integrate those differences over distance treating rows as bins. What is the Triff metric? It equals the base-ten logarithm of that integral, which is 2.34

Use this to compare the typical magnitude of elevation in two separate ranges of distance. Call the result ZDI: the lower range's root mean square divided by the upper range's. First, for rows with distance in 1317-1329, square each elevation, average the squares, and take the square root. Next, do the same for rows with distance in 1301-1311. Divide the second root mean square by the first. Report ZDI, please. 1.03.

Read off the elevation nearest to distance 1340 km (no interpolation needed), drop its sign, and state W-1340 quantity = 290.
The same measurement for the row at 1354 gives 278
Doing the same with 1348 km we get 157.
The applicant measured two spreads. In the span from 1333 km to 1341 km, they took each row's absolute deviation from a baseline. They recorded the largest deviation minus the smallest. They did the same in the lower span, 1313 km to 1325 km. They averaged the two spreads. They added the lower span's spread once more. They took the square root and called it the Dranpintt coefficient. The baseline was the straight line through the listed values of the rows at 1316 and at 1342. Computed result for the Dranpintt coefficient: 3.9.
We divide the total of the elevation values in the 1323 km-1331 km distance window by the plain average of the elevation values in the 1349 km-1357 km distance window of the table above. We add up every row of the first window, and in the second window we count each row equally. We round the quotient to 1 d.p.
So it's 4.9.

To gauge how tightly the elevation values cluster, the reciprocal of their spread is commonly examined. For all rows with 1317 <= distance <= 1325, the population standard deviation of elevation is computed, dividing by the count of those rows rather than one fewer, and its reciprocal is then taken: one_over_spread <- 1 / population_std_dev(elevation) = 0.49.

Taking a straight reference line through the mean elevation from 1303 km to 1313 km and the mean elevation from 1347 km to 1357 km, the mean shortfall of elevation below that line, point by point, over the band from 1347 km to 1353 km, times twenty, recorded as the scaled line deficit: 983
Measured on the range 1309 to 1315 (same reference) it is -98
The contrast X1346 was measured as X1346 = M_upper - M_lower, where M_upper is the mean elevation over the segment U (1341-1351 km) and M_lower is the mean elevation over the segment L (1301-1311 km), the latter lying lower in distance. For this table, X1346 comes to -75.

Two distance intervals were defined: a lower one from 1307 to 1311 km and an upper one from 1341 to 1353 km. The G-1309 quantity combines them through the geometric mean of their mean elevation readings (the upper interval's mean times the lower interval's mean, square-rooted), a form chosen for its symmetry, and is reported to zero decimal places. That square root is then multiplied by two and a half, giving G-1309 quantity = 630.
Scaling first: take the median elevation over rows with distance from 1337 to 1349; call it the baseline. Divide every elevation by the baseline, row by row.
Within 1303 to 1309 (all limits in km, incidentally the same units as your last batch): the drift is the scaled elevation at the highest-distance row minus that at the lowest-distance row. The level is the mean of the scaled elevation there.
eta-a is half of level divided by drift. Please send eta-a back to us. -25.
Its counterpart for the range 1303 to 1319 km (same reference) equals -13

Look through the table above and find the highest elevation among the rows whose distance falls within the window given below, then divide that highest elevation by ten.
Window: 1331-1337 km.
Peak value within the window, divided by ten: 28.8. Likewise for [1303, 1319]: 29.9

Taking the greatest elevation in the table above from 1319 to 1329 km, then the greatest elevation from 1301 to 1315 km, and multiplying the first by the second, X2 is 87607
